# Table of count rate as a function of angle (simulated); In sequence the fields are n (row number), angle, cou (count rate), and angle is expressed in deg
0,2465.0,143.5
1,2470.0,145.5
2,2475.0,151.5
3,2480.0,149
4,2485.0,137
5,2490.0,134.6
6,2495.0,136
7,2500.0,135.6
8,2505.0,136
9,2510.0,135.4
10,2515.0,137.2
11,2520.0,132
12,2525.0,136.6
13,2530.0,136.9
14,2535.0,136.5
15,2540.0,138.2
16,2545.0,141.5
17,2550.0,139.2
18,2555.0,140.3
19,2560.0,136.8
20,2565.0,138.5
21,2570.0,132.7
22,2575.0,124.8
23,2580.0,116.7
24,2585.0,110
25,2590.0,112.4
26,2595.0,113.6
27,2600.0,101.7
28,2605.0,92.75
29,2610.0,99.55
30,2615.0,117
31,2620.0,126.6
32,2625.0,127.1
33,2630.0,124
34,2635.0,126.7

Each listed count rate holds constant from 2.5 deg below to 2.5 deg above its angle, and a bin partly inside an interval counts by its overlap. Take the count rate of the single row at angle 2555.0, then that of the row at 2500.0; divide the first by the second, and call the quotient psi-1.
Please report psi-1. 1.03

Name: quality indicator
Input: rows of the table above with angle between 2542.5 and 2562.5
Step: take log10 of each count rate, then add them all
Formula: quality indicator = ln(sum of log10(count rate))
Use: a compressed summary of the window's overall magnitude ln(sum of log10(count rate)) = 2.15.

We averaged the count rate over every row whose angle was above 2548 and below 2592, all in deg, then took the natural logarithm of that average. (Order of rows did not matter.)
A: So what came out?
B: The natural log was 4.85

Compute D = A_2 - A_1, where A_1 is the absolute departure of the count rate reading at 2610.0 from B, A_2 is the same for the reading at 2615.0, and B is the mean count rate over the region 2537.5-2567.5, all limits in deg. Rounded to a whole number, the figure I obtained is -17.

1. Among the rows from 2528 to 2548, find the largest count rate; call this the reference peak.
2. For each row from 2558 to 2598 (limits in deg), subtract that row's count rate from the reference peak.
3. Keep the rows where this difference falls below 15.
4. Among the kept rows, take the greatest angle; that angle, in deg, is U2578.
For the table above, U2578 2570.0 deg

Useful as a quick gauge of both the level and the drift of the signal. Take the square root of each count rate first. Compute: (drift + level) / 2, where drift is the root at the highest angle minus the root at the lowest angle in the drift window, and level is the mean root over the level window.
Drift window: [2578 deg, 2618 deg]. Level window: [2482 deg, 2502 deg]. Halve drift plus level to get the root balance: 5.8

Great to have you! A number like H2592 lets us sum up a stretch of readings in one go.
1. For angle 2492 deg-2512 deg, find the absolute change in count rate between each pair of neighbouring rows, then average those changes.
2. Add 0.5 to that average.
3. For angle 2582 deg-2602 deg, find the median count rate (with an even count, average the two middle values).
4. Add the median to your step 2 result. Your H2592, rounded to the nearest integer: 112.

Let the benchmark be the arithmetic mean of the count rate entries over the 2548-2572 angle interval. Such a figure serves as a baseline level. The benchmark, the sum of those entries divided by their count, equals 138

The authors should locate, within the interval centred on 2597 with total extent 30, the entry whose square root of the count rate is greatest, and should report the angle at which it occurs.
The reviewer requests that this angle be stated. 2595.0 deg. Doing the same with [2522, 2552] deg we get 2545.0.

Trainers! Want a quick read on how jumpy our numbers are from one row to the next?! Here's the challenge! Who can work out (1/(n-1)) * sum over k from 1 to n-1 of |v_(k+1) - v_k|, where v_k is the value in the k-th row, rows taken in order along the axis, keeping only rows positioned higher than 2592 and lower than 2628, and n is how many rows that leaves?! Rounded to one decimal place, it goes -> 9.2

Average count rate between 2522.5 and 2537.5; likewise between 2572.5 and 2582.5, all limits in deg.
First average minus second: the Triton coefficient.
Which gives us 16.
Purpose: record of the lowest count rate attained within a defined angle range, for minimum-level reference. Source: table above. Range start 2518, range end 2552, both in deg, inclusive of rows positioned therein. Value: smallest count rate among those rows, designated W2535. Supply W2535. 132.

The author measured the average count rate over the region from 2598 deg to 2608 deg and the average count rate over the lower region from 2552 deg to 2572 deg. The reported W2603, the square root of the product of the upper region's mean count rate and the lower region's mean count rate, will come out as 115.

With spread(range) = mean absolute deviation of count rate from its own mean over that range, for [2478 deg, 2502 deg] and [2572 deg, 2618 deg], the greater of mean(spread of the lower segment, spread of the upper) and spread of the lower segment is 6.06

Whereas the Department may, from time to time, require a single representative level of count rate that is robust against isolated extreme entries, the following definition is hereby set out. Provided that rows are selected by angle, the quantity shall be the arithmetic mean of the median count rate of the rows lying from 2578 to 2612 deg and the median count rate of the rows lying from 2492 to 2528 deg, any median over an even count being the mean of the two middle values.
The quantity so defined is 123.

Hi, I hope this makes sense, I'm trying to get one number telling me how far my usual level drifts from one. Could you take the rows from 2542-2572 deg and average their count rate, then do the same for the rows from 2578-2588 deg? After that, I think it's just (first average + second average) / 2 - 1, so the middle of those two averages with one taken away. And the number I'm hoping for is 125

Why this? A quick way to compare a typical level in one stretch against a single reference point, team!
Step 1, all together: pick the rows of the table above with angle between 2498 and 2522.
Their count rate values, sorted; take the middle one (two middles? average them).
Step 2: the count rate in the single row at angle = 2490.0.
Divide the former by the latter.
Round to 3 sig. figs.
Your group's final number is 1.01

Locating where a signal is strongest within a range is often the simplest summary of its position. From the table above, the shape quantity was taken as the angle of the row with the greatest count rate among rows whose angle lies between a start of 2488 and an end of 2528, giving 2515.0 deg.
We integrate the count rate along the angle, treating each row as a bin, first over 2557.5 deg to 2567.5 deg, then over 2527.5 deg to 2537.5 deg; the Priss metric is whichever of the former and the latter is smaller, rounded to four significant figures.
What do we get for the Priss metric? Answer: 1367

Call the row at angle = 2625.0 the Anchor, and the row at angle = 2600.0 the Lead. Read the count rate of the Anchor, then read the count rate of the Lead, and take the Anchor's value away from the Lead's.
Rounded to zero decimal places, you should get -25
